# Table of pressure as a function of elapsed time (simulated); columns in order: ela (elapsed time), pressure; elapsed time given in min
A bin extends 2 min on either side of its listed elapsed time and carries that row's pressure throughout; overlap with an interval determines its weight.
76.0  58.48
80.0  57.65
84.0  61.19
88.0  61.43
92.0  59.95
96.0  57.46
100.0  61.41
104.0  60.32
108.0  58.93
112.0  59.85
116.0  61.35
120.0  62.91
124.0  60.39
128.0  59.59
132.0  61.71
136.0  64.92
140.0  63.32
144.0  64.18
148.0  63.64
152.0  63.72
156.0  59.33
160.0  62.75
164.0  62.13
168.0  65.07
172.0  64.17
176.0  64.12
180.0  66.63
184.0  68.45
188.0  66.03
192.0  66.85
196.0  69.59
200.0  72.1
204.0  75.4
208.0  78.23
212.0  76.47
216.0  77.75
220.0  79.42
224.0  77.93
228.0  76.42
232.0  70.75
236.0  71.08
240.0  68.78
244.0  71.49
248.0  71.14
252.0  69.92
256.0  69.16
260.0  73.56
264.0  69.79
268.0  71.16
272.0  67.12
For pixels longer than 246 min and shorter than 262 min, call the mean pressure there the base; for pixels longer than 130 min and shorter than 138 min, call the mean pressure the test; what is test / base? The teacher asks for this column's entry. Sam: 0.89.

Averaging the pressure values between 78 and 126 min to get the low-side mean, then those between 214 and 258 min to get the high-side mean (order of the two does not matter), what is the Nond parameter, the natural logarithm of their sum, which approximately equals 4.89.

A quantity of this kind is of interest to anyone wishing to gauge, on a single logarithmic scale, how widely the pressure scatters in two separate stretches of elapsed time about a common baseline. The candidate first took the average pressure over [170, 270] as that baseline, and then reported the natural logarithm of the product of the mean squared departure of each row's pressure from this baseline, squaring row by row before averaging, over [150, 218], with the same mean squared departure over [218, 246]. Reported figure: 6.7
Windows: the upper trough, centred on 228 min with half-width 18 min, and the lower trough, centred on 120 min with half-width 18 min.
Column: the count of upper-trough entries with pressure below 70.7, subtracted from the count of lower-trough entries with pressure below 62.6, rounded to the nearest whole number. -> 6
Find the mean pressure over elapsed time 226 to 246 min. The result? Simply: 72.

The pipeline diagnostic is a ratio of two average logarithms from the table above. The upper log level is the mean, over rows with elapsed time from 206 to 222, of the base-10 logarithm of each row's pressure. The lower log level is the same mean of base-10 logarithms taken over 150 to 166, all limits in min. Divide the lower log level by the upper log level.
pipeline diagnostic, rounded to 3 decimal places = 0.947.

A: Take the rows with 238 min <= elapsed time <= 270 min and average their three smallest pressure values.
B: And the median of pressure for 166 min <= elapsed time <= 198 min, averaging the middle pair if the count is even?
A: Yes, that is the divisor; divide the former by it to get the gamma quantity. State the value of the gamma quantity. 1.04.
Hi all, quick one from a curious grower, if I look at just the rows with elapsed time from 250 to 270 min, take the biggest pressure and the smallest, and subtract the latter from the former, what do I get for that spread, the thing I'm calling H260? 4.4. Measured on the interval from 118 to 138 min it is 5.3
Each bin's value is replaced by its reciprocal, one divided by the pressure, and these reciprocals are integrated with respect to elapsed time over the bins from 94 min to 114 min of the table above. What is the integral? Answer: 0.336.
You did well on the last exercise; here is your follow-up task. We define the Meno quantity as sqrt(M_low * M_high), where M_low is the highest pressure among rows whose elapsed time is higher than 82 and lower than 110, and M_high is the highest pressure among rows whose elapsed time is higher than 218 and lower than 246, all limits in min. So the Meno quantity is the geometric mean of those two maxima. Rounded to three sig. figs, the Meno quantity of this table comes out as 69.8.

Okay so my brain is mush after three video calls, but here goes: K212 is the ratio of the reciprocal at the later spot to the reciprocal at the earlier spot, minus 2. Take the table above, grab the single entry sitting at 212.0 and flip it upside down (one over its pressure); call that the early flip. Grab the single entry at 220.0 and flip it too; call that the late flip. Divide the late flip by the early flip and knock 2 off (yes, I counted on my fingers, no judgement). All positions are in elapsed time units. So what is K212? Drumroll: -1.04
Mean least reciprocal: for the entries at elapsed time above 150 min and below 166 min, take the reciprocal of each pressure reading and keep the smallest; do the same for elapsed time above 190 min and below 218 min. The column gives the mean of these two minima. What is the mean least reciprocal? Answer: 0.0142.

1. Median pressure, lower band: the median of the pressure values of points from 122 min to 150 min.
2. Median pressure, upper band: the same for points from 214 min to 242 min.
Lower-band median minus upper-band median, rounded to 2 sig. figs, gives -13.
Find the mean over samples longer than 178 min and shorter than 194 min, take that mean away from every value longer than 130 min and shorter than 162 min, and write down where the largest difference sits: 136.0 min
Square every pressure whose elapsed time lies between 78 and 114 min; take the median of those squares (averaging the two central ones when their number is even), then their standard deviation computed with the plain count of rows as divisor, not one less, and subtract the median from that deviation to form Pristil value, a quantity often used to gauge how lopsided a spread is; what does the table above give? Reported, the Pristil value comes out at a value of -3424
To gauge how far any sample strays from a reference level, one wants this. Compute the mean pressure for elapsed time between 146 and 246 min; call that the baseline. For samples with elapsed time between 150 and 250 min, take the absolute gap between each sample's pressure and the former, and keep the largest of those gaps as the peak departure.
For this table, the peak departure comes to 10.2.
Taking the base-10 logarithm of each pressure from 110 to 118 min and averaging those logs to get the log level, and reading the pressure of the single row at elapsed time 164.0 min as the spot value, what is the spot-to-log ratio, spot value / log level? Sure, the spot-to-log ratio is 35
